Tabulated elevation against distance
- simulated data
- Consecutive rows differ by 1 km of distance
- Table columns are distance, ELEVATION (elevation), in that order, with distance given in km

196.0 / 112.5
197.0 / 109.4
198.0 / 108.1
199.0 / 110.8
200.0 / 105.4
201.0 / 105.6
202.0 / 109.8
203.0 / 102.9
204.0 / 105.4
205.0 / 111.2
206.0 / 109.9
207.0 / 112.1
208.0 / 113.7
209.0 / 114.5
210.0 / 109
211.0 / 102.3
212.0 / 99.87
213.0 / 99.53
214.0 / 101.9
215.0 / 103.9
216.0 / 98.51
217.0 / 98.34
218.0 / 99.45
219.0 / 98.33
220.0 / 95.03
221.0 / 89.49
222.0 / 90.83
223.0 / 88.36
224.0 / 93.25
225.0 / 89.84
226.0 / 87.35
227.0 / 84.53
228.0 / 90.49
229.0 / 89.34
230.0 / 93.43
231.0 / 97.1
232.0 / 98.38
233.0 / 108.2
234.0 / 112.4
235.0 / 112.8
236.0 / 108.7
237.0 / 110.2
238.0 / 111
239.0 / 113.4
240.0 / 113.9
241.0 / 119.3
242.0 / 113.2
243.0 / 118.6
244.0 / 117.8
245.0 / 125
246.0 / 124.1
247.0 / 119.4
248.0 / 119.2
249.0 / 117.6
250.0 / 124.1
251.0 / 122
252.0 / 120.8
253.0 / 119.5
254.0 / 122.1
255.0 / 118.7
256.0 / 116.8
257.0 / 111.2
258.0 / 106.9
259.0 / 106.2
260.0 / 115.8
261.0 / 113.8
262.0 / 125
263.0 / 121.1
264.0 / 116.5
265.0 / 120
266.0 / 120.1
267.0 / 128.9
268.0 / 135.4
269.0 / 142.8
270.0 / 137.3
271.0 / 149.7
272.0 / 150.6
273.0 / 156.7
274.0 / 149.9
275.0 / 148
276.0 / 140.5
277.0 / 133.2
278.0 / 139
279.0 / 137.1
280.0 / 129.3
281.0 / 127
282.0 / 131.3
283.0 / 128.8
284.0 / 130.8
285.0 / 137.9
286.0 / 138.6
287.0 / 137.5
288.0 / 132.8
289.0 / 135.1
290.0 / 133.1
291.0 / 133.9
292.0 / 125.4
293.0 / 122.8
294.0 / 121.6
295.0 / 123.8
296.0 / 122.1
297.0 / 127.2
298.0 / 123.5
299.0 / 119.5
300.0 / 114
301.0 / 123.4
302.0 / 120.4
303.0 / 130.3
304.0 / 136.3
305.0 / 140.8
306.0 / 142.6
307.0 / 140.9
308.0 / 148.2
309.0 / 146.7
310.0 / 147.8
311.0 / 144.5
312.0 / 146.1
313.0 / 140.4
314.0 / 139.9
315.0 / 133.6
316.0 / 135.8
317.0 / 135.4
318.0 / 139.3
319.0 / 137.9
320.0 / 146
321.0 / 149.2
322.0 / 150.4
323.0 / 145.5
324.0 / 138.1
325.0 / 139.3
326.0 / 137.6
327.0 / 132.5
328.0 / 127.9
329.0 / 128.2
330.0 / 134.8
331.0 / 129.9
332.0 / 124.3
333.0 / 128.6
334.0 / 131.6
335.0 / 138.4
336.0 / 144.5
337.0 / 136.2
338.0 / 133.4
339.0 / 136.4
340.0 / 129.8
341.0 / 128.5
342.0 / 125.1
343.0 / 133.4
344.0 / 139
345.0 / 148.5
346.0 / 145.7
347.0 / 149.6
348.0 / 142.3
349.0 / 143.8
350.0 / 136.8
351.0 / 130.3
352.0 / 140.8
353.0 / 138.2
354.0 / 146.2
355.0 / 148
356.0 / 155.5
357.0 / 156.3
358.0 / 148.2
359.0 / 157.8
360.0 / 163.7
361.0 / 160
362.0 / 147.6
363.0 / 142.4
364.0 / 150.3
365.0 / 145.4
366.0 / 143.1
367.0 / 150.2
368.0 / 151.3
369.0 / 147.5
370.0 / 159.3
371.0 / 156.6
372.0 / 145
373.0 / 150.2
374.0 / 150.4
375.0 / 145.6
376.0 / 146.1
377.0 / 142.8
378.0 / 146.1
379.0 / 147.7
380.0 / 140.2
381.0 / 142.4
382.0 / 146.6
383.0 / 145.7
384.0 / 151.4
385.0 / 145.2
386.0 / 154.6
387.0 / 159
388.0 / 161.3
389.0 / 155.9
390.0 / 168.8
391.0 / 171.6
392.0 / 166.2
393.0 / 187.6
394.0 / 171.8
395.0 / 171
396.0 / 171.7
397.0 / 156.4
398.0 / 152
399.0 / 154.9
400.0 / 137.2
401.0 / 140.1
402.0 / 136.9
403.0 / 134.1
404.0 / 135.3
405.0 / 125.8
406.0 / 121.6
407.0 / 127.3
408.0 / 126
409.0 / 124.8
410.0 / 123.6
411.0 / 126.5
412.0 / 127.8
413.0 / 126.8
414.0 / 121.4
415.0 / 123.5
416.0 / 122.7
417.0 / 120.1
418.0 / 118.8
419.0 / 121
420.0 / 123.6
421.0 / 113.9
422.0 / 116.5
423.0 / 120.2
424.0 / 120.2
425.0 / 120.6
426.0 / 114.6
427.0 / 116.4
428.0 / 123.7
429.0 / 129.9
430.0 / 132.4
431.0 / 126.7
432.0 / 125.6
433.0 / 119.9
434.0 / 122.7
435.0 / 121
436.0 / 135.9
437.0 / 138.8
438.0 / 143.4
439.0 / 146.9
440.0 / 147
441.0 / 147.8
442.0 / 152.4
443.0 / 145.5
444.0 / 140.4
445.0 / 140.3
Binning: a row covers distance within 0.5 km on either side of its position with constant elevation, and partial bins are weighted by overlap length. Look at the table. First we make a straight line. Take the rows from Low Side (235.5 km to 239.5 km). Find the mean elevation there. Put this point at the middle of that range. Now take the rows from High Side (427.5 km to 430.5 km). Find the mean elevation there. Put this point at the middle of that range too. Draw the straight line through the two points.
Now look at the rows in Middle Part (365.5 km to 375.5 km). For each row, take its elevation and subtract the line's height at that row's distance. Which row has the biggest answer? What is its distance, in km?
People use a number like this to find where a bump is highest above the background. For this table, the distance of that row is 370.0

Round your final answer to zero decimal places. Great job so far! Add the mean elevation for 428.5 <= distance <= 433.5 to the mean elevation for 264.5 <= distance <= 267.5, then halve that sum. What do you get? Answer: 125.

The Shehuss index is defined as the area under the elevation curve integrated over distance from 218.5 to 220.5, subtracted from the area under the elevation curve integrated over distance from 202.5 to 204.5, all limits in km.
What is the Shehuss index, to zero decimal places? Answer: 15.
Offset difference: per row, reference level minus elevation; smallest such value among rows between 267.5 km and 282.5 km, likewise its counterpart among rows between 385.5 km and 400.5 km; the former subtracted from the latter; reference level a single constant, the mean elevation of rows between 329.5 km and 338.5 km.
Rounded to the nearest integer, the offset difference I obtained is -31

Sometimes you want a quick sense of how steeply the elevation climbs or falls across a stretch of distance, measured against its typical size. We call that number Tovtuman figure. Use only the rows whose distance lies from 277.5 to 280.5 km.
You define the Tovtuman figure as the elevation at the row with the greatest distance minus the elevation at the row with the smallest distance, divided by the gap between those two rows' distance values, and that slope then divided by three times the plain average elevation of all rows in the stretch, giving -0.0120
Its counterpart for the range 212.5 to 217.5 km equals -0.0010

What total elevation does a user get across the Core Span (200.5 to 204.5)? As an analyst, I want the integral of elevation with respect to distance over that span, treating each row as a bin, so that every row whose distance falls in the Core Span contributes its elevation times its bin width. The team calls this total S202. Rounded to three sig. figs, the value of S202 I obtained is 424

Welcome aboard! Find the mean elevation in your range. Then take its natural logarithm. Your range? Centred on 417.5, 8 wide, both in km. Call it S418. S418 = 4.79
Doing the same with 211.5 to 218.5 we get 4.61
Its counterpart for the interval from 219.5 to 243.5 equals 4.62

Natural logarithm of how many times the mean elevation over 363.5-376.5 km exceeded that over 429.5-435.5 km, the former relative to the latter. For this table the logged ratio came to 0.18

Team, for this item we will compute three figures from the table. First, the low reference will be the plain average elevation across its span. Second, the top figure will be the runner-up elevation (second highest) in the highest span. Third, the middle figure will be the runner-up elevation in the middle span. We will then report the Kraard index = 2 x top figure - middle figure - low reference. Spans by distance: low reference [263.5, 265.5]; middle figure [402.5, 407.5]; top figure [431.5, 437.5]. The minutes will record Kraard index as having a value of 19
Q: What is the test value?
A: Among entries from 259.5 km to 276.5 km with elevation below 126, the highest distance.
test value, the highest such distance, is 266.0 km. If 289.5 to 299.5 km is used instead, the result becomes 299.0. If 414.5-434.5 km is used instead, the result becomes 434.0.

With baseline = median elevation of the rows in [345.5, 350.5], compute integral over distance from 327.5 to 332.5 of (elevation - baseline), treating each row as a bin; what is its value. -74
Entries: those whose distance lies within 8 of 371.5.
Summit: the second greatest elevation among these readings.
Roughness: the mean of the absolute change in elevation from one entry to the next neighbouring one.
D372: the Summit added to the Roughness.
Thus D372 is 161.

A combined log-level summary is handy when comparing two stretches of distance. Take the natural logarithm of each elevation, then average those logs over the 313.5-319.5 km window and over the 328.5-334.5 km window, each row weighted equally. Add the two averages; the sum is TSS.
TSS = 9.78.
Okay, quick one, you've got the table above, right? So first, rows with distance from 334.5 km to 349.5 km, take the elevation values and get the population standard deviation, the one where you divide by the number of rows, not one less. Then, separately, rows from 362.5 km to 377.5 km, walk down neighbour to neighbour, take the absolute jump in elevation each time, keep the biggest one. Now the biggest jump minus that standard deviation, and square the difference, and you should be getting 21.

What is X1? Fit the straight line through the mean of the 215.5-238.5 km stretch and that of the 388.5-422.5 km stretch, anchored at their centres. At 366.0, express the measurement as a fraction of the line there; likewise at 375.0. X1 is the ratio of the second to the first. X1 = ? 1.00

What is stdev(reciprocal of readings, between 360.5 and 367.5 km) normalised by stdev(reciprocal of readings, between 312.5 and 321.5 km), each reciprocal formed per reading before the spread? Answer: 1.0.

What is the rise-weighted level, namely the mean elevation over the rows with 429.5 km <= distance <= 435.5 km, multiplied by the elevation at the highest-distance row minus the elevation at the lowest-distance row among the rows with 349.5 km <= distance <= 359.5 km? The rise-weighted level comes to 2619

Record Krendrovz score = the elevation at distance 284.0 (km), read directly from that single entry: 130.8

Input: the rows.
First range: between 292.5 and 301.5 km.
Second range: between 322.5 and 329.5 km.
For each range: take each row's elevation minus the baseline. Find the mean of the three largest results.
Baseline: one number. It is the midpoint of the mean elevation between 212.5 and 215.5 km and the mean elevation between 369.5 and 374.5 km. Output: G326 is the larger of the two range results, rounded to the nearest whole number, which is 14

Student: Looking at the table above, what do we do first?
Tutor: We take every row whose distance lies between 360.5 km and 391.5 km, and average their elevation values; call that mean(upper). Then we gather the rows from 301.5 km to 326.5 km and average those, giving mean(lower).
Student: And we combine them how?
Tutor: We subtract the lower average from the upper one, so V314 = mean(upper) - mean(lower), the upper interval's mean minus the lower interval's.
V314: 10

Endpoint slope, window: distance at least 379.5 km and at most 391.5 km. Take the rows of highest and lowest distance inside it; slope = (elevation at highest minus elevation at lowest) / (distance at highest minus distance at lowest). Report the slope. 2.9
